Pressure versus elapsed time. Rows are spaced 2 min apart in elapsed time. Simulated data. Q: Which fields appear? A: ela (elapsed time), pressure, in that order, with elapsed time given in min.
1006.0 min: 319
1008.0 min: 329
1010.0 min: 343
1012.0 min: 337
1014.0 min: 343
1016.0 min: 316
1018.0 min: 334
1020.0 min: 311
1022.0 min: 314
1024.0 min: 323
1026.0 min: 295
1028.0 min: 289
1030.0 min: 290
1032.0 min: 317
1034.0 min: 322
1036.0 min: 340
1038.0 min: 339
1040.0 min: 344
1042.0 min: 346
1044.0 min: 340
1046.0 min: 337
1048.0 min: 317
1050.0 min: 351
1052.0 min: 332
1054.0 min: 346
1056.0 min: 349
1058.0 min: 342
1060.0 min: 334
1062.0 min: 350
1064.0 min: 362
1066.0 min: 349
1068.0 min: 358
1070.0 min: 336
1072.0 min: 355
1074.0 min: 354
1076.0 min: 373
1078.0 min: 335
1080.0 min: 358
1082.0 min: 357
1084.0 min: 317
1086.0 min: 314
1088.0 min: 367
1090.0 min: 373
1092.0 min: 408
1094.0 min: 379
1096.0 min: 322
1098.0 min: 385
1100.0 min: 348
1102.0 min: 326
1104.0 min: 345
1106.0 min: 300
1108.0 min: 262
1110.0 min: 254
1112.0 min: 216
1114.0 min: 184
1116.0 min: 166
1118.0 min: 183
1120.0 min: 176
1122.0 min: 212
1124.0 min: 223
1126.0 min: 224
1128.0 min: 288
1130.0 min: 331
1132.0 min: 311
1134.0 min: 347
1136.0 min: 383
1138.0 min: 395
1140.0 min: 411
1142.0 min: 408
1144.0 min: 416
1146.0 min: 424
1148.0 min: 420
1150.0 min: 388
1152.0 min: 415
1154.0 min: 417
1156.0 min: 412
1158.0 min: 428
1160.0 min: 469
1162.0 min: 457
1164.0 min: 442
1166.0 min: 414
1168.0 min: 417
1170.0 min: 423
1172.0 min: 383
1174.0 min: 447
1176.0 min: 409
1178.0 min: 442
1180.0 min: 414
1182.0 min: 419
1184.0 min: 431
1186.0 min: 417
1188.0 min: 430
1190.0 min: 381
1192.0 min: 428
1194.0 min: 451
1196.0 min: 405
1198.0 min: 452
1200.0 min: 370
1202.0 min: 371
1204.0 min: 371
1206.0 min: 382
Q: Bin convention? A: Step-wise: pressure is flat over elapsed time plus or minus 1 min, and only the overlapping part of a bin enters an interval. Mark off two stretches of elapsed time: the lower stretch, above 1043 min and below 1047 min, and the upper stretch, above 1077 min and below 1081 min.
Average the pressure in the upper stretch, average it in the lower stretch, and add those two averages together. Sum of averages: 685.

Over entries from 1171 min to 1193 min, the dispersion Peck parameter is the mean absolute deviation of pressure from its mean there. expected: 16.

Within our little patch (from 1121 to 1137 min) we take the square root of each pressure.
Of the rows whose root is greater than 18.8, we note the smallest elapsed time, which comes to 1136.0 min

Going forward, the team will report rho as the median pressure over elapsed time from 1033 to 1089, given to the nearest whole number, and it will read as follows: 345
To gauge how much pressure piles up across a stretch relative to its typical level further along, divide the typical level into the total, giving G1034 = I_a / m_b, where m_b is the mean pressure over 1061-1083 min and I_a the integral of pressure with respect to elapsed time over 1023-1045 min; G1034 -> 20.1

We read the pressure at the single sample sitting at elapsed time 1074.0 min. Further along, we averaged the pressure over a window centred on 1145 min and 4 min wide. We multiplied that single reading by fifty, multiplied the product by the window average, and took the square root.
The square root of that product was 2727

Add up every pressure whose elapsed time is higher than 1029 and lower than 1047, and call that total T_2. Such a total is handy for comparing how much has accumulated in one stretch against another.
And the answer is 2975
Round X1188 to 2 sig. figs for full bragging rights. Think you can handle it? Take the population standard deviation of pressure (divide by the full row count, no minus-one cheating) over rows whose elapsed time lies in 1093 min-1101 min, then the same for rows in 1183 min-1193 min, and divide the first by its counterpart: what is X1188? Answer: 1.3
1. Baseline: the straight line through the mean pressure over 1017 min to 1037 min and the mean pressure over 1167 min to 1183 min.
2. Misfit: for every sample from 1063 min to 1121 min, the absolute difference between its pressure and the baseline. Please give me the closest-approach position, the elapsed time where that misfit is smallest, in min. 1082.0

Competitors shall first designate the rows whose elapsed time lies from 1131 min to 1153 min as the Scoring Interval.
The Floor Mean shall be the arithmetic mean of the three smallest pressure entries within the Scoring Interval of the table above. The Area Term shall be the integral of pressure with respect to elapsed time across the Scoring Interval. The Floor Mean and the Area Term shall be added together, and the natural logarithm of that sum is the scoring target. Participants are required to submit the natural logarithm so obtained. 9.10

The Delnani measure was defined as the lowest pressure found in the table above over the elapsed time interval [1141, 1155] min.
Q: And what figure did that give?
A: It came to 388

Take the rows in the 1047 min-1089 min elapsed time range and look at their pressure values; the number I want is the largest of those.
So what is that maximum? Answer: 373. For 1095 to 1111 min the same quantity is 385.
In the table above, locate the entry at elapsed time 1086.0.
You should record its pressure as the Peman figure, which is 314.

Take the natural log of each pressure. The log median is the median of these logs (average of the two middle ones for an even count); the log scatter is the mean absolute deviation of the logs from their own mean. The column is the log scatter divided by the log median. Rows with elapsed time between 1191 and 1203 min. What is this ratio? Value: 0.012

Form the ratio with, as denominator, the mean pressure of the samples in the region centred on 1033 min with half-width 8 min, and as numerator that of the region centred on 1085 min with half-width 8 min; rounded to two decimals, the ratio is 1.12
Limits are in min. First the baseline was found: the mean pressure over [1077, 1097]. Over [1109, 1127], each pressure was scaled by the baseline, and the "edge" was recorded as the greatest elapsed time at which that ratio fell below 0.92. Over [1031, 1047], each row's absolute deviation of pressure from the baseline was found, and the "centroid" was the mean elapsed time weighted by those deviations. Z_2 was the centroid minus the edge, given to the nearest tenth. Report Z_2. -88.8 min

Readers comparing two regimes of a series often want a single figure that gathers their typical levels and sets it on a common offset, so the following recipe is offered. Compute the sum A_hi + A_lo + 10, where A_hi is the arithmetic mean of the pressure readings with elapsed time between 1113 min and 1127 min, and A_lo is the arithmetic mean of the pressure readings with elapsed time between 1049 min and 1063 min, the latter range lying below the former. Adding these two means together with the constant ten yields 549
